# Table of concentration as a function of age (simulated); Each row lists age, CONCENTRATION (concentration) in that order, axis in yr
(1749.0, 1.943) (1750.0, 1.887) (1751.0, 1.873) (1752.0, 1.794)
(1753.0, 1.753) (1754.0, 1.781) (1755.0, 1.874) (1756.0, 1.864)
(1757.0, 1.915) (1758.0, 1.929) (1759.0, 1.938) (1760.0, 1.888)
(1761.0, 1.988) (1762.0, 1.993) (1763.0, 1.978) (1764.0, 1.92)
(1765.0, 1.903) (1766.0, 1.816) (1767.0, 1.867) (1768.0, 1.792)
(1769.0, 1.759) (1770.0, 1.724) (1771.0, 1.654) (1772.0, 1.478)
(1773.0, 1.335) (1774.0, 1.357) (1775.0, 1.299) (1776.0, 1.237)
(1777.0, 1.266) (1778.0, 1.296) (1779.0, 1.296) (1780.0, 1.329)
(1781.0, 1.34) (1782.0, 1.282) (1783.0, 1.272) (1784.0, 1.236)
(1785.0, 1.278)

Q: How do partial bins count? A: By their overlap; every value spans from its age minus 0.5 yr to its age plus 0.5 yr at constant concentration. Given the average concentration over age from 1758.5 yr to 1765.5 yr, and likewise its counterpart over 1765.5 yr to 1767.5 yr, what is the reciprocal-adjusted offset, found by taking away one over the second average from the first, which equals 1.40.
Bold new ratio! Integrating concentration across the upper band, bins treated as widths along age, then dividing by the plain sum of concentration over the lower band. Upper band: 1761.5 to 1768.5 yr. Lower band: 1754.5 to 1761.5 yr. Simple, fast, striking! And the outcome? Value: 0.99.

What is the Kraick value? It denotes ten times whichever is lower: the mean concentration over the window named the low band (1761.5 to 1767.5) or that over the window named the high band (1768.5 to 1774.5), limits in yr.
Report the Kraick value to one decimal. 15.5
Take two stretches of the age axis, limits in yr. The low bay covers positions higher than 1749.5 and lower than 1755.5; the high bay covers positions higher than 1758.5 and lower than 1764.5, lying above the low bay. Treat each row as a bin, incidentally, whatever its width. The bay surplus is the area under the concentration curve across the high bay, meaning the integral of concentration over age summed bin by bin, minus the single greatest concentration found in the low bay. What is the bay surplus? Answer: 10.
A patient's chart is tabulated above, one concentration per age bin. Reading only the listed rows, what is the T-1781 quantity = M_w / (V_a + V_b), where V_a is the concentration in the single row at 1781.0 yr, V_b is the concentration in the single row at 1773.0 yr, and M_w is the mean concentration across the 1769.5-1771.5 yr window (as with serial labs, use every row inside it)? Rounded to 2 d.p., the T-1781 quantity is 0.63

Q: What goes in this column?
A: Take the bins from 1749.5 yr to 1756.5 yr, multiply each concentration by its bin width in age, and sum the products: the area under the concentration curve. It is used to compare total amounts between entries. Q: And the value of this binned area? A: 13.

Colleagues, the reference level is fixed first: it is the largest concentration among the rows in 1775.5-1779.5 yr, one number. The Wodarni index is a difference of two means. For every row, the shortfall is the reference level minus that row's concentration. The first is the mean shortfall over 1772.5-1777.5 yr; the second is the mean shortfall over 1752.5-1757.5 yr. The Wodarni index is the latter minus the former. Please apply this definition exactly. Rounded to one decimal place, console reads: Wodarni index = -0.5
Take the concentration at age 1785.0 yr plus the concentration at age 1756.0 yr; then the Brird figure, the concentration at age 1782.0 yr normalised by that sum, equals 0.41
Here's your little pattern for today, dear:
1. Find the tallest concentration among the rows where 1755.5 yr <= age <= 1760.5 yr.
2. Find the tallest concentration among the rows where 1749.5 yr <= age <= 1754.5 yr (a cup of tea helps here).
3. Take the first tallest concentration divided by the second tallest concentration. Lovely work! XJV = 1.03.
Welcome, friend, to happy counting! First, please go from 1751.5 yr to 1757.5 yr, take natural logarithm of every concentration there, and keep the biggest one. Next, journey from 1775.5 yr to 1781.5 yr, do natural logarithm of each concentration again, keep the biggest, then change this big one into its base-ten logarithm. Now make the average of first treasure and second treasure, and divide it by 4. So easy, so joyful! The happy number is 0.015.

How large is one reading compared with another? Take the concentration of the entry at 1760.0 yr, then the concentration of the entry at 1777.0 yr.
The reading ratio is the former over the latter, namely 1.49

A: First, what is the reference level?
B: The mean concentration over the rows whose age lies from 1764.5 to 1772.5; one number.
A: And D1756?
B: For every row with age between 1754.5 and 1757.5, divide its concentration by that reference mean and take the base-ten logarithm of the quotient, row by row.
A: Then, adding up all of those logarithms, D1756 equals 0.1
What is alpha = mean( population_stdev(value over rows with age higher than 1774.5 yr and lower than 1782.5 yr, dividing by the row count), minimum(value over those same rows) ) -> 0.634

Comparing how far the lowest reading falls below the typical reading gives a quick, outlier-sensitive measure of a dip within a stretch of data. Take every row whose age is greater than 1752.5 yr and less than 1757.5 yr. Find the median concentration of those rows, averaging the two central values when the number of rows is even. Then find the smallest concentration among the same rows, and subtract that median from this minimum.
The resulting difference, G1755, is -0.11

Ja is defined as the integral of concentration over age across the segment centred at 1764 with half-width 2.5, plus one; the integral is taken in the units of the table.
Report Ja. 10.6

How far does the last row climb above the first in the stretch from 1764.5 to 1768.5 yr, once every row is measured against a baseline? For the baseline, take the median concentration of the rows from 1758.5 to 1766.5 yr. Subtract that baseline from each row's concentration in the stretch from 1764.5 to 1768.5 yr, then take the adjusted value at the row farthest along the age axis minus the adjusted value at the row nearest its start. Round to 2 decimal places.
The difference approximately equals -0.11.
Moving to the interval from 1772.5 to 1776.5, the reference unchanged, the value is -0.10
